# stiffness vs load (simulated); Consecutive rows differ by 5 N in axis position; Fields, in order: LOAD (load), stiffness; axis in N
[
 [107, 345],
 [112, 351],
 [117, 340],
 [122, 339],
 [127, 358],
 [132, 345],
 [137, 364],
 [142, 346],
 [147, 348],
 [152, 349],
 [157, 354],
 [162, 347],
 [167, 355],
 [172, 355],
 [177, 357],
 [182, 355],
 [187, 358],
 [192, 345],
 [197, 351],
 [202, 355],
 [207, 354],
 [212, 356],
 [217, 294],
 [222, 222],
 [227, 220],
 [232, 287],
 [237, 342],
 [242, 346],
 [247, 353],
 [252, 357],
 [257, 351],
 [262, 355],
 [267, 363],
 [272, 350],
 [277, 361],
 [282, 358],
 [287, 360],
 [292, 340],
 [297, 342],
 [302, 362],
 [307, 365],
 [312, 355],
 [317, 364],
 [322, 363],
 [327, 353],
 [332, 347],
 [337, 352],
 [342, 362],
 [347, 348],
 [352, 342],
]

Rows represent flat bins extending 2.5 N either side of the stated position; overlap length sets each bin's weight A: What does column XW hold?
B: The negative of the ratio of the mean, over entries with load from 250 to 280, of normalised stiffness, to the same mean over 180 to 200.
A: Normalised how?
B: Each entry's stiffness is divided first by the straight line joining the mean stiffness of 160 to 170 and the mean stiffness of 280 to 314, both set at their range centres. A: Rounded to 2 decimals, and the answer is -1.01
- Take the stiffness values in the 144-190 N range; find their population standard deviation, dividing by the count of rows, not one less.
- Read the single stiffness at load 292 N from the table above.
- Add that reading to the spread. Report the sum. 344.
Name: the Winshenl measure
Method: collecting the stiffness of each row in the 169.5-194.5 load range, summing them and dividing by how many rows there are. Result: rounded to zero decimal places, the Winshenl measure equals 354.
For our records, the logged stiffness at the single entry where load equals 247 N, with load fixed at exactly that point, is 353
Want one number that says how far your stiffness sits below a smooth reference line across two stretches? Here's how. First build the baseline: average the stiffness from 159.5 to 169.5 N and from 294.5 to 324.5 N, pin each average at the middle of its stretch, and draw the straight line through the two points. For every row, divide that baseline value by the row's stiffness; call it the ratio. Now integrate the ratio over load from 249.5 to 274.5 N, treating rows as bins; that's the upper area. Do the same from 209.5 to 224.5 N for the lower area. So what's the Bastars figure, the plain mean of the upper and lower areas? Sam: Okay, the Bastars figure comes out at 22.0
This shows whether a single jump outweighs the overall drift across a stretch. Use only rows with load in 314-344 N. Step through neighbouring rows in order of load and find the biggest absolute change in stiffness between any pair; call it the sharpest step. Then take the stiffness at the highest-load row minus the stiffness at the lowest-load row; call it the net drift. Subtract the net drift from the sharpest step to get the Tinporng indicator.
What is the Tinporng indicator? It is 12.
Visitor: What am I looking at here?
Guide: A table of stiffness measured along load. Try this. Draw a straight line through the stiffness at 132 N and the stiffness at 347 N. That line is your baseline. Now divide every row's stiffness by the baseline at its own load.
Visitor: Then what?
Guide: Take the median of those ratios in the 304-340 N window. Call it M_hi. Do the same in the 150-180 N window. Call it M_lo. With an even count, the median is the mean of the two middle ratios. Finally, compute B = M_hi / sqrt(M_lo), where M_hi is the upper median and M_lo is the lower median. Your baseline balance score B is 1.01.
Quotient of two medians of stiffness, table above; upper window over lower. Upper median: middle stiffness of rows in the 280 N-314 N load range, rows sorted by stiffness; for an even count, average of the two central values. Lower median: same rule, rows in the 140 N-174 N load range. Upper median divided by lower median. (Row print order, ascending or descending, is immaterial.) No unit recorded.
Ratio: 1.03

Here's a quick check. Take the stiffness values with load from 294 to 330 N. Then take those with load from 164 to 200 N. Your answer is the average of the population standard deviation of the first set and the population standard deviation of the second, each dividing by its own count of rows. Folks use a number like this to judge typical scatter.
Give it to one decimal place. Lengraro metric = 5.9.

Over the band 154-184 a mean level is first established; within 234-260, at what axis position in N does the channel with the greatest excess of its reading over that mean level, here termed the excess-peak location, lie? 252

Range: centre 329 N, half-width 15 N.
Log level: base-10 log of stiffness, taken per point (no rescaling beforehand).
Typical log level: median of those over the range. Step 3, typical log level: 2.55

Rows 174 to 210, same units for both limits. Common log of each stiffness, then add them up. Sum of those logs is 17.8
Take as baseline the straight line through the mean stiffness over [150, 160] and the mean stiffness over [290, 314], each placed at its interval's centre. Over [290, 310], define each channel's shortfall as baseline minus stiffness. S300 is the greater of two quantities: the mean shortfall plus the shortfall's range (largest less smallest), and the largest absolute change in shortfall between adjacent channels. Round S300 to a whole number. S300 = 25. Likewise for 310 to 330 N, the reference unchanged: 10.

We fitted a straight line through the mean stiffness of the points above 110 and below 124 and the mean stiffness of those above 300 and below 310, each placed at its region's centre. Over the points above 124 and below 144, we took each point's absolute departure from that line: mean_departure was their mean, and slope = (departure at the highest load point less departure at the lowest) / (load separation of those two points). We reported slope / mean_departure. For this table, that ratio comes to -0.11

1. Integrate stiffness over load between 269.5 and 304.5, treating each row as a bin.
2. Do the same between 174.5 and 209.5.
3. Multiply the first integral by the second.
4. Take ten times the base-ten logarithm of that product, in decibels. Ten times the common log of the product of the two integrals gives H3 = 81.8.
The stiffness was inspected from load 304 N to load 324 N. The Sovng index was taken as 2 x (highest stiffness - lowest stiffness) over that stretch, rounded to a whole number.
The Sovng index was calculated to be 20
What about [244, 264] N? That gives 12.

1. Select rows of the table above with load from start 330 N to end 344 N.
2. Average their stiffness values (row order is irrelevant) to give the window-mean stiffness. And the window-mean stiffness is 354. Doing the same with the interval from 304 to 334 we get 358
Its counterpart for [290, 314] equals 353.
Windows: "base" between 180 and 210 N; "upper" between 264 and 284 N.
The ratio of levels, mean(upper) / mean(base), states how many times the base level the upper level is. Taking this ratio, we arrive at 1.01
